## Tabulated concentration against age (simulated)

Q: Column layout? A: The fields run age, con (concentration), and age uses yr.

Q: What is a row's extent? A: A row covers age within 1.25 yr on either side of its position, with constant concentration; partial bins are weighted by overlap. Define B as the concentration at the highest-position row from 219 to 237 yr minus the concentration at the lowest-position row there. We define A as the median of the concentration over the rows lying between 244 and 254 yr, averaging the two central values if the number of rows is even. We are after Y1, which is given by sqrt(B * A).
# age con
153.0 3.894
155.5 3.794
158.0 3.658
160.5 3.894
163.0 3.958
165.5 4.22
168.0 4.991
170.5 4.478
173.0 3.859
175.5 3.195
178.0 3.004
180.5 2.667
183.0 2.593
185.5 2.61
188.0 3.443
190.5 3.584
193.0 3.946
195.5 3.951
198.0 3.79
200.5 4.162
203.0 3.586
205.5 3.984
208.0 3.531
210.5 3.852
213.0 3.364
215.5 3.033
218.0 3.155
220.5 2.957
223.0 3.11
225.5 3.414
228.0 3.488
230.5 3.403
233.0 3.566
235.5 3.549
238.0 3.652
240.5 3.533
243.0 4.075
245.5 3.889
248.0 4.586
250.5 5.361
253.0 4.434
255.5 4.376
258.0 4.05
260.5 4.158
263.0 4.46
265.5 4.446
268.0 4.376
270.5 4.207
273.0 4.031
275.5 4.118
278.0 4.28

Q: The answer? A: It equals 1.6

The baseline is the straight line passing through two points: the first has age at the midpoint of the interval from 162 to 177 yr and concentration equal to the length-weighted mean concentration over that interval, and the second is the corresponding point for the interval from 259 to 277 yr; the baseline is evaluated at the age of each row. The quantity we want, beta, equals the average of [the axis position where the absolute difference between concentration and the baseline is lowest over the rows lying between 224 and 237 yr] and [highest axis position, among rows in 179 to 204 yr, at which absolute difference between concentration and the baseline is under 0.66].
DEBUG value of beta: 218.0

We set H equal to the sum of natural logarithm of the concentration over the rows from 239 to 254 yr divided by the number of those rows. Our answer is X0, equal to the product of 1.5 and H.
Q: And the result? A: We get 2.18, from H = 1.45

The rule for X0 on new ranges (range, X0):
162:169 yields 2.21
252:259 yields 2.18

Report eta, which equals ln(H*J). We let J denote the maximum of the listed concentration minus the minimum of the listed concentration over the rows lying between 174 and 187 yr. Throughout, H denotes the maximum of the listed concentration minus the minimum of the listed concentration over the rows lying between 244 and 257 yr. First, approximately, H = 1.5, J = 0.6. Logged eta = -0.12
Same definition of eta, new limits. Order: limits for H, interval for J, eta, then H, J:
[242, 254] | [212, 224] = -0.51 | 1.5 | 0.4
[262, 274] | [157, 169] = -0.56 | 0.4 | 1.3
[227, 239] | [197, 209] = -1.85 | 0.2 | 0.6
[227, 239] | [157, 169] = -1.10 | 0.2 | 1.3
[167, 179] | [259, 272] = -0.51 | 2.0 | 0.3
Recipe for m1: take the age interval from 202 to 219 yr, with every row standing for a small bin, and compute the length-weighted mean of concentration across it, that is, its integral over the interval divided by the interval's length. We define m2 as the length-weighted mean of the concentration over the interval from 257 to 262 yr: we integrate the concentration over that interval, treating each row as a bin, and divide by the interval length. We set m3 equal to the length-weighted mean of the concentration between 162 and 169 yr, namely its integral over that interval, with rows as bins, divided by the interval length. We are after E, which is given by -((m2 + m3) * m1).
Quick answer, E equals -30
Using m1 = 3.5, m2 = 4.12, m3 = 4.38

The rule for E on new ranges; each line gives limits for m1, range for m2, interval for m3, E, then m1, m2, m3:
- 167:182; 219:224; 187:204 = -25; 3.7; 3.04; 3.79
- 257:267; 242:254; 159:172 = -38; 4.3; 4.48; 4.29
